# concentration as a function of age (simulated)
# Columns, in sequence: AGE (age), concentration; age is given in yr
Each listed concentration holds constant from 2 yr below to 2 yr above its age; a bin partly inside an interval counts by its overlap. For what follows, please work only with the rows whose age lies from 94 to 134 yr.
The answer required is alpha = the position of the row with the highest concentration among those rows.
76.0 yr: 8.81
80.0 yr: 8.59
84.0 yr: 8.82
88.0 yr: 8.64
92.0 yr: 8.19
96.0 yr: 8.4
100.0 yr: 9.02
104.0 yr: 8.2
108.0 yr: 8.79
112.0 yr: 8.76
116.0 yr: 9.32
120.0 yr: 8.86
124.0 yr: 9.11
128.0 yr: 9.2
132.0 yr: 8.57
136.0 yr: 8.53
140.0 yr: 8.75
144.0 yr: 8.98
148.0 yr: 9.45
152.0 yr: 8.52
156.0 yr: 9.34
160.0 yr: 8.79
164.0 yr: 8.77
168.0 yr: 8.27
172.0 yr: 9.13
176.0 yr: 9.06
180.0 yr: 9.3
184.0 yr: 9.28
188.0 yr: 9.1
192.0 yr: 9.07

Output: 116.0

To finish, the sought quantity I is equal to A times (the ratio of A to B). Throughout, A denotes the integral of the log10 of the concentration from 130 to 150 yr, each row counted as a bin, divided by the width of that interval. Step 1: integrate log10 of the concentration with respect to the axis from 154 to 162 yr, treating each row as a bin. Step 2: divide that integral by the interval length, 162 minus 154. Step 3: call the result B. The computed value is 0.937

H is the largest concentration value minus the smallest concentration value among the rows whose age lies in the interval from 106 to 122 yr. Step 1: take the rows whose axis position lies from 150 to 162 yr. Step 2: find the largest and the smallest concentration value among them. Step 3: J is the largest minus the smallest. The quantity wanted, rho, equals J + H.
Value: 1.4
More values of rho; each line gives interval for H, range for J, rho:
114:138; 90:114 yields 1.6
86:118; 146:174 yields 2.3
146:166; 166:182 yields 2.0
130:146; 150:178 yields 1.5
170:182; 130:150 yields 1.2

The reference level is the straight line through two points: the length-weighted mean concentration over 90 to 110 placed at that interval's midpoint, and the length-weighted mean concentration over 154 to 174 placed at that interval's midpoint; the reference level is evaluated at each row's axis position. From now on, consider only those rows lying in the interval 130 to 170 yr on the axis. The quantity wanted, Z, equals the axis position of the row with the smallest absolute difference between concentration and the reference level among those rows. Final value 140.0 yr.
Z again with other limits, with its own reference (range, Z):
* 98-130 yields 112.0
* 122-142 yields 140.0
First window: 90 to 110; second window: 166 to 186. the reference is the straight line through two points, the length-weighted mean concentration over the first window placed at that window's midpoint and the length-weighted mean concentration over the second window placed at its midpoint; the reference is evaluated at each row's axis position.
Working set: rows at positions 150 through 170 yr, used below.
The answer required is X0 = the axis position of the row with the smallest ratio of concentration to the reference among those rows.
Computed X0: 168.0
